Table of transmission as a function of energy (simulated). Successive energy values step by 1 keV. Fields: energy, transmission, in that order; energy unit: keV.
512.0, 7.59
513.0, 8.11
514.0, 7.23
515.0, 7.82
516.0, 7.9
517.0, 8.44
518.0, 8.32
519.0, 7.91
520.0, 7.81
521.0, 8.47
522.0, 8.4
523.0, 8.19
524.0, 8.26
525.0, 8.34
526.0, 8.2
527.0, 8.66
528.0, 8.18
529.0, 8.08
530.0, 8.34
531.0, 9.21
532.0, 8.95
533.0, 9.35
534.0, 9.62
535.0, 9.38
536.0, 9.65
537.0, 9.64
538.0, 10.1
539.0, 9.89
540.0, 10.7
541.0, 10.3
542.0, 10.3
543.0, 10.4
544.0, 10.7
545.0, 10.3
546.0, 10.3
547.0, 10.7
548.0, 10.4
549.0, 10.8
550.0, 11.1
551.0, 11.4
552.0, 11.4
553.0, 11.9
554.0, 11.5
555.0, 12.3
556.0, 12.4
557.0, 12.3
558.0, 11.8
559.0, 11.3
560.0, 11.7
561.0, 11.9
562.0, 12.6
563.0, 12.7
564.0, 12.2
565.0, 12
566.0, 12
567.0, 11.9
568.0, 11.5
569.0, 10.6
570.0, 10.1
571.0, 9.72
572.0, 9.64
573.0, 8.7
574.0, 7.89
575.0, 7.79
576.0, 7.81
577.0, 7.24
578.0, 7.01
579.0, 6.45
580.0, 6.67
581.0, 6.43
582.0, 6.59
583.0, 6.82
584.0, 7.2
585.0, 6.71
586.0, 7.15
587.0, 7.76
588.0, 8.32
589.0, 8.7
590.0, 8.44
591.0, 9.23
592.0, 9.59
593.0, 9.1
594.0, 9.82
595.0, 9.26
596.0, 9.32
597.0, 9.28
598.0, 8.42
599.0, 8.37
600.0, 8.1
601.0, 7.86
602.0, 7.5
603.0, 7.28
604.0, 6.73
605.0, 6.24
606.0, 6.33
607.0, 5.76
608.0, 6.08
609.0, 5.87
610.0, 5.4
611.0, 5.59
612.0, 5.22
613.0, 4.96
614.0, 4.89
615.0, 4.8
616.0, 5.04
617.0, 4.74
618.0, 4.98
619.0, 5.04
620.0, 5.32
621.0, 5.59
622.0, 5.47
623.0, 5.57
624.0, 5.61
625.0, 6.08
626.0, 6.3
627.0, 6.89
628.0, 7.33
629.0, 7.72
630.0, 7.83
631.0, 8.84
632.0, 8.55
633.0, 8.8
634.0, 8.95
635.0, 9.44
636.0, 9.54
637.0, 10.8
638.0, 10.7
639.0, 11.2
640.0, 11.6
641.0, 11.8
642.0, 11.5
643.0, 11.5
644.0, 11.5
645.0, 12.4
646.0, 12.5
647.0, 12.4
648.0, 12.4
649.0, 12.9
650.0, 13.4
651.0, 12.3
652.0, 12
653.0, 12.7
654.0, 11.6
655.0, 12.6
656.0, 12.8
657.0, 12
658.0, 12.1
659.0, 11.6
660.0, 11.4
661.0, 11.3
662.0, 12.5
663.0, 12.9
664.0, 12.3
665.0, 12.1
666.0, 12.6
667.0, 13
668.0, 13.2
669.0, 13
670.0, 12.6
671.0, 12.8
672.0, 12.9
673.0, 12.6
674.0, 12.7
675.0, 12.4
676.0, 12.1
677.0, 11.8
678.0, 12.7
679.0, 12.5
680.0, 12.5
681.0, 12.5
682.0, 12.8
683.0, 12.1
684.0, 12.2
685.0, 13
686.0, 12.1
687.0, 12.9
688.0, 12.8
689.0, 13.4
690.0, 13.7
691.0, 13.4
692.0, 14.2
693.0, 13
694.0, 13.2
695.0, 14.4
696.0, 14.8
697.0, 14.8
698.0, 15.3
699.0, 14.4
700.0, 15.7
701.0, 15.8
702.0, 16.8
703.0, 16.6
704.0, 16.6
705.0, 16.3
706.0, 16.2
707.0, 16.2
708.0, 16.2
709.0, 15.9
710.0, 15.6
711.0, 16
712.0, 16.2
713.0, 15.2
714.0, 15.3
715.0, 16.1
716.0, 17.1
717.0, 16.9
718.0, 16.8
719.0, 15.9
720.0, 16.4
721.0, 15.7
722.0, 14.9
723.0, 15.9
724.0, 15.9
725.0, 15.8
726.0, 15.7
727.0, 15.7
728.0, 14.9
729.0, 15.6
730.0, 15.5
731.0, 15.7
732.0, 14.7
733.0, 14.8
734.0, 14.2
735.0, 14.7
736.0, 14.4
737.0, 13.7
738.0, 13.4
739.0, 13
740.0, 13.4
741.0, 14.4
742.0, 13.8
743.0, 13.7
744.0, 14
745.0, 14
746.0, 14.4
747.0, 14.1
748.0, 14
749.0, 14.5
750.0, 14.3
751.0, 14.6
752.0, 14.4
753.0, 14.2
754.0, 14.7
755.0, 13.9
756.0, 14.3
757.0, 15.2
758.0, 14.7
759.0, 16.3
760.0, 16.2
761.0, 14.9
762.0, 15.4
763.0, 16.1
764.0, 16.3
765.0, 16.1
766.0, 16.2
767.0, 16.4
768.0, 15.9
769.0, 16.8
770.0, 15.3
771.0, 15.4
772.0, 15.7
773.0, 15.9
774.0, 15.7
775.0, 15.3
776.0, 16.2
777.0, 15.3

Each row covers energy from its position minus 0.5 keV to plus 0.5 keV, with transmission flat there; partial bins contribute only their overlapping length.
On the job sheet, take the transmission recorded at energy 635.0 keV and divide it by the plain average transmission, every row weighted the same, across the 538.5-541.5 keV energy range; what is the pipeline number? 0.92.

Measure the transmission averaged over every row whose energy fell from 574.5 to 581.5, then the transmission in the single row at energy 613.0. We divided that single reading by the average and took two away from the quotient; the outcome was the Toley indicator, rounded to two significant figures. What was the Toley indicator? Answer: -1.3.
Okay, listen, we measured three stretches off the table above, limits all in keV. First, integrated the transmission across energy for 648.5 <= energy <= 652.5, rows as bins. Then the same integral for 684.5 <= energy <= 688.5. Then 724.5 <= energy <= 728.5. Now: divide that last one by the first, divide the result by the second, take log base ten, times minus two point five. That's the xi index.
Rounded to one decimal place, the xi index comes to 4.0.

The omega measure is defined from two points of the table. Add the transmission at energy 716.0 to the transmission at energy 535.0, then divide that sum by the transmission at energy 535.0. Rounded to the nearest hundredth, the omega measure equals 2.82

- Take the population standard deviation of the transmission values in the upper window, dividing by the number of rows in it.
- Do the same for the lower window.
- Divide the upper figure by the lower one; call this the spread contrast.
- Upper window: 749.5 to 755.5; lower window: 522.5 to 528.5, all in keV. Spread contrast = 1.6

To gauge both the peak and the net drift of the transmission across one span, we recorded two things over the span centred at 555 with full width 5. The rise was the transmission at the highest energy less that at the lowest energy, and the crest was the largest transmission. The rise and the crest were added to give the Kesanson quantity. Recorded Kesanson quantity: 12.8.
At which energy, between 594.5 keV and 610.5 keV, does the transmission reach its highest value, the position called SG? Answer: 596.0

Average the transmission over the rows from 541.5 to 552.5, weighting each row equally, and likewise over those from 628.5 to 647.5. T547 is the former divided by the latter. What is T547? 1.0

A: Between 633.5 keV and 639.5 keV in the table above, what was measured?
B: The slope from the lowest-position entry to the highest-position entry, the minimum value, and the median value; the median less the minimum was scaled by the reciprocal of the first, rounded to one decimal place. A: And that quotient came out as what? 2.6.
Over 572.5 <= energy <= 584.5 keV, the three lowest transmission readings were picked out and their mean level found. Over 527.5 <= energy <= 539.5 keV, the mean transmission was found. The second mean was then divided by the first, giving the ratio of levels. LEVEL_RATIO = 1.4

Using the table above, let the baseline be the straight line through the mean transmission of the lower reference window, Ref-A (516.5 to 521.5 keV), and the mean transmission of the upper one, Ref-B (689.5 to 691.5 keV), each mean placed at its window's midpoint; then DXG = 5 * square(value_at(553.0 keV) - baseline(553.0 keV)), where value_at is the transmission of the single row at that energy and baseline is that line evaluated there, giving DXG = 35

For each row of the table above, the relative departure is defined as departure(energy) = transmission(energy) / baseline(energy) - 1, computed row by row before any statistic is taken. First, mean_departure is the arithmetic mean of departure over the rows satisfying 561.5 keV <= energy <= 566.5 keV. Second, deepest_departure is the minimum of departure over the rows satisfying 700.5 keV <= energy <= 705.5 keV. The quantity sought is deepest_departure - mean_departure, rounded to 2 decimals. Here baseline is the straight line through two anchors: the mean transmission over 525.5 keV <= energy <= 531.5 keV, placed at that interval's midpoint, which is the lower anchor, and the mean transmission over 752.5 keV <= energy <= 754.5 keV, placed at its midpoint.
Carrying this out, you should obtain -0.10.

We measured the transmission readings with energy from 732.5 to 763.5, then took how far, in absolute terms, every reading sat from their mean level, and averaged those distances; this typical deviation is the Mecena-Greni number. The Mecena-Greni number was 0.57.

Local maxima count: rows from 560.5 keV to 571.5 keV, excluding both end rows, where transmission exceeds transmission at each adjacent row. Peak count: 1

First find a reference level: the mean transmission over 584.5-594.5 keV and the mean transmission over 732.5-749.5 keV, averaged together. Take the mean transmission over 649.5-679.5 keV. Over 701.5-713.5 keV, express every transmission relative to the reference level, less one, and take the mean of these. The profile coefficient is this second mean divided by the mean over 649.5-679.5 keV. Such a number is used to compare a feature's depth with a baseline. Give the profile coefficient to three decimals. 0.035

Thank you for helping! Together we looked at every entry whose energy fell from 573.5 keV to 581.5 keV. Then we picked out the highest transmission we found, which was 7.89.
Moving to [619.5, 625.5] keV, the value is 6.08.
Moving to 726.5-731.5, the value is 15.7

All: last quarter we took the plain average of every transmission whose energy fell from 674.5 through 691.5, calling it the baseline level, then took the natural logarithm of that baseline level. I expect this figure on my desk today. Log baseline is 2.54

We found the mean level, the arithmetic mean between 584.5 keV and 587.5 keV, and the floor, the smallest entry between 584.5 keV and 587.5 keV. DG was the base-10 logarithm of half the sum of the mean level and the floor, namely 0.84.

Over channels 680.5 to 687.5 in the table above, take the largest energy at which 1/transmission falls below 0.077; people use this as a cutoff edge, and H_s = 685.0 keV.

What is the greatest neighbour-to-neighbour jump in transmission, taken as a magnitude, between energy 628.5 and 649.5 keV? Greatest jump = 1.26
